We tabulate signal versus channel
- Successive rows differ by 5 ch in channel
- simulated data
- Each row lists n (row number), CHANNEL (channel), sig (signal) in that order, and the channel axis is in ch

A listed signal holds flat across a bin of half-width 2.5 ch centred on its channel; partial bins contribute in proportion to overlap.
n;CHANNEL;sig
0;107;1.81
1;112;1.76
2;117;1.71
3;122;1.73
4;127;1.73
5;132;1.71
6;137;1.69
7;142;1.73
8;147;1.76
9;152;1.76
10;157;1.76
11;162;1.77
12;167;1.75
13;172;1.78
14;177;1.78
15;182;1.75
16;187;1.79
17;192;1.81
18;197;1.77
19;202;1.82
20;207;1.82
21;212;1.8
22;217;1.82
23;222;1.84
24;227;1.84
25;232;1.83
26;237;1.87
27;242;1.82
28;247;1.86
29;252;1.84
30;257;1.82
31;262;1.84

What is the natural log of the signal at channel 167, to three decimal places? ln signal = 0.560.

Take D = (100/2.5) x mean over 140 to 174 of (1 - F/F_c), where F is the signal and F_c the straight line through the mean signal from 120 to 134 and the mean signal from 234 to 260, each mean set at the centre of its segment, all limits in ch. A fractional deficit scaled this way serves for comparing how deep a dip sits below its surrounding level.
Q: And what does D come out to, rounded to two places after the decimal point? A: -0.13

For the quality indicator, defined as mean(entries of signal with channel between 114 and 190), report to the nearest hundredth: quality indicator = 1.75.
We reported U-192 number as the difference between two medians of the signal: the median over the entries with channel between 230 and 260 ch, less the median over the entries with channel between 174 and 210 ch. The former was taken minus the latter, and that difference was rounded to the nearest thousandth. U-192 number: 0.045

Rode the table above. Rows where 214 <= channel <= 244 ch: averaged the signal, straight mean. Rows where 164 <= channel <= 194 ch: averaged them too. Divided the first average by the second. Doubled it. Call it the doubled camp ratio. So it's 2.068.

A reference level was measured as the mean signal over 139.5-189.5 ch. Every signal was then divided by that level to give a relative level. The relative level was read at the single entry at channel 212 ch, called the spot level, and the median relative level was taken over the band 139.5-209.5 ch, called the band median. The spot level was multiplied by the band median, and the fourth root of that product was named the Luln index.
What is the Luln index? 1.01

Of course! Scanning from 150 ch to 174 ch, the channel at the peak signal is 172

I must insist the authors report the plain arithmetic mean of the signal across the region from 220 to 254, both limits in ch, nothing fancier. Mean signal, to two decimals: 1.84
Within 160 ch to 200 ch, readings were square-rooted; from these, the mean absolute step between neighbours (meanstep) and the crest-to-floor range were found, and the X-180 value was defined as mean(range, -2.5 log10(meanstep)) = 2.53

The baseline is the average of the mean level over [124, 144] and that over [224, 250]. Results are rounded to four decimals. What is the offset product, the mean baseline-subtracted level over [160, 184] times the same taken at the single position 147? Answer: 0.0003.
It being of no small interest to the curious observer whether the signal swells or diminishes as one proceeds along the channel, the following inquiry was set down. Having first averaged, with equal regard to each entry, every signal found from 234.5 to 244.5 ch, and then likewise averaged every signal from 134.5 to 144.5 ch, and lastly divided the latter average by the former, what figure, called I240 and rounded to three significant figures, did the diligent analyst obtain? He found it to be 0.927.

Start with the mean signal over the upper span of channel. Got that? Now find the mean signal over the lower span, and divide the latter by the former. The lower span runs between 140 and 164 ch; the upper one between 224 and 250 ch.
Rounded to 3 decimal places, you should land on 0.952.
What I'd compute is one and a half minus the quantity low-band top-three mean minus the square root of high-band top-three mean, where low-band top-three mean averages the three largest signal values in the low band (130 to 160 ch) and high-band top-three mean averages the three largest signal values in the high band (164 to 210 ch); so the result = 1.088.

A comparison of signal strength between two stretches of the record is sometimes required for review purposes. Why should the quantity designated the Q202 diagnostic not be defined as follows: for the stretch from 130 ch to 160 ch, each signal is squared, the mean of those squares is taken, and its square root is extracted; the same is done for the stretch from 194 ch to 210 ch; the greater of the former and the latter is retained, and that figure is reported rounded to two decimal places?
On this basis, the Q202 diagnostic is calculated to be 1.80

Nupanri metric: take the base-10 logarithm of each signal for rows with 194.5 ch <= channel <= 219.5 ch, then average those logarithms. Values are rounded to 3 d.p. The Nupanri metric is 0.257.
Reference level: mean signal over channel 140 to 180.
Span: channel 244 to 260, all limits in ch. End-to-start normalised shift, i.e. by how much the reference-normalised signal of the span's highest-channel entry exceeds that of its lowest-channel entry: -0.023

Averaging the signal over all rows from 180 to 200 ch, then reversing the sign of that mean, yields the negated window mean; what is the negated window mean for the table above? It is -1.78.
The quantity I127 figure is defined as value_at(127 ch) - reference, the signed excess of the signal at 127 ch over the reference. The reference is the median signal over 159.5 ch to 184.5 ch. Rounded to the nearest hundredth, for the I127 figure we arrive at -0.04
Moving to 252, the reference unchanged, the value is 0.07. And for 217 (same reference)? 0.05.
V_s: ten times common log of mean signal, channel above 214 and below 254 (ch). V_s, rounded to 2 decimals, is 2.65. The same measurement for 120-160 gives 2.39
